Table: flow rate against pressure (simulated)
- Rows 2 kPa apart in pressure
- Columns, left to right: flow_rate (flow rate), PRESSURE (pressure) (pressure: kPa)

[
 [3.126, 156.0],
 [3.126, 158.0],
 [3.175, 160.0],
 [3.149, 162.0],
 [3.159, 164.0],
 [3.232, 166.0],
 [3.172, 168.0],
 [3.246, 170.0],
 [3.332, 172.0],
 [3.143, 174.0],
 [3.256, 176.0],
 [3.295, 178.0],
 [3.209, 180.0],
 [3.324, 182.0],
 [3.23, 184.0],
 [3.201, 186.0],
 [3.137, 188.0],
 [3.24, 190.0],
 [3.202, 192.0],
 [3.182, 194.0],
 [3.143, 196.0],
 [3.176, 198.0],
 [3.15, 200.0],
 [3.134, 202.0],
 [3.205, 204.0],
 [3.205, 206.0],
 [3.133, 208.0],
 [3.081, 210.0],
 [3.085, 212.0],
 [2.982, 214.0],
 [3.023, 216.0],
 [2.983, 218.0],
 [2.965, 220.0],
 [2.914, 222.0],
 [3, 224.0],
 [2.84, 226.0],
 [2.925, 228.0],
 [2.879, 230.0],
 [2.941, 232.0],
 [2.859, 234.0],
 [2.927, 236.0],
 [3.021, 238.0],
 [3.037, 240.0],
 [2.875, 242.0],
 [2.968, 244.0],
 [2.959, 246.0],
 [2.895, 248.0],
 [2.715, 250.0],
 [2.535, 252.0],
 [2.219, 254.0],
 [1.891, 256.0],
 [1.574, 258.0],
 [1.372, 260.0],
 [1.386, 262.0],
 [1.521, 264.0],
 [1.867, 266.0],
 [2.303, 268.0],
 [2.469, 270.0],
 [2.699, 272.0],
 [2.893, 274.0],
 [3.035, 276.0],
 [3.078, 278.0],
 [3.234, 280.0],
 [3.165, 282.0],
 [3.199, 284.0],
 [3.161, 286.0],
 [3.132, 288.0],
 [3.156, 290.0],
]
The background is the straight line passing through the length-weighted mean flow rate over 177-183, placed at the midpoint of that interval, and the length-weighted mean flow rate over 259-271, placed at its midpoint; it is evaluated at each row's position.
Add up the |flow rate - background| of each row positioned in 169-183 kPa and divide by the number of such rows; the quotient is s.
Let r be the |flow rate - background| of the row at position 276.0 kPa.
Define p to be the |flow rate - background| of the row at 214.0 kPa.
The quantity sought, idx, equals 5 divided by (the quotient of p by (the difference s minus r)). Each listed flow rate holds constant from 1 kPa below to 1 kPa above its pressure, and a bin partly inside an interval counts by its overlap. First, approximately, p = 0.29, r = 1.4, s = 0.11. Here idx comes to -22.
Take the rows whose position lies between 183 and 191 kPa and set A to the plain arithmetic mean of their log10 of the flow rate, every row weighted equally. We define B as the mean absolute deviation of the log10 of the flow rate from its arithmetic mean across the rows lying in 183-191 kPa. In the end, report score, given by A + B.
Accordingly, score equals 0.510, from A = 0.505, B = 0.004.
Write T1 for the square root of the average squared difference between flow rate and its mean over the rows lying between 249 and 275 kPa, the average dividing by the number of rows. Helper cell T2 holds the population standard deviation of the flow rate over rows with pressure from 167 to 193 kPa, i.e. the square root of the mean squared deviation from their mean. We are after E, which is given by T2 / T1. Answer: 0.1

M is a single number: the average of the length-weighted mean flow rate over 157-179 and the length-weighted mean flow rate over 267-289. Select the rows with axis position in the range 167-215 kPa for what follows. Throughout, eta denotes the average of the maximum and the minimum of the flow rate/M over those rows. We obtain 1.03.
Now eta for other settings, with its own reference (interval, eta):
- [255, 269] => 0.60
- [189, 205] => 1.04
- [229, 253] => 0.91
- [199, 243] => 0.98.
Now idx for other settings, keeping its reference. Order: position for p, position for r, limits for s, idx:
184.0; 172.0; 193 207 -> 35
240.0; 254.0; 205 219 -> 1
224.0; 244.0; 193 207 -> -6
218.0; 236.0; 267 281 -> 8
